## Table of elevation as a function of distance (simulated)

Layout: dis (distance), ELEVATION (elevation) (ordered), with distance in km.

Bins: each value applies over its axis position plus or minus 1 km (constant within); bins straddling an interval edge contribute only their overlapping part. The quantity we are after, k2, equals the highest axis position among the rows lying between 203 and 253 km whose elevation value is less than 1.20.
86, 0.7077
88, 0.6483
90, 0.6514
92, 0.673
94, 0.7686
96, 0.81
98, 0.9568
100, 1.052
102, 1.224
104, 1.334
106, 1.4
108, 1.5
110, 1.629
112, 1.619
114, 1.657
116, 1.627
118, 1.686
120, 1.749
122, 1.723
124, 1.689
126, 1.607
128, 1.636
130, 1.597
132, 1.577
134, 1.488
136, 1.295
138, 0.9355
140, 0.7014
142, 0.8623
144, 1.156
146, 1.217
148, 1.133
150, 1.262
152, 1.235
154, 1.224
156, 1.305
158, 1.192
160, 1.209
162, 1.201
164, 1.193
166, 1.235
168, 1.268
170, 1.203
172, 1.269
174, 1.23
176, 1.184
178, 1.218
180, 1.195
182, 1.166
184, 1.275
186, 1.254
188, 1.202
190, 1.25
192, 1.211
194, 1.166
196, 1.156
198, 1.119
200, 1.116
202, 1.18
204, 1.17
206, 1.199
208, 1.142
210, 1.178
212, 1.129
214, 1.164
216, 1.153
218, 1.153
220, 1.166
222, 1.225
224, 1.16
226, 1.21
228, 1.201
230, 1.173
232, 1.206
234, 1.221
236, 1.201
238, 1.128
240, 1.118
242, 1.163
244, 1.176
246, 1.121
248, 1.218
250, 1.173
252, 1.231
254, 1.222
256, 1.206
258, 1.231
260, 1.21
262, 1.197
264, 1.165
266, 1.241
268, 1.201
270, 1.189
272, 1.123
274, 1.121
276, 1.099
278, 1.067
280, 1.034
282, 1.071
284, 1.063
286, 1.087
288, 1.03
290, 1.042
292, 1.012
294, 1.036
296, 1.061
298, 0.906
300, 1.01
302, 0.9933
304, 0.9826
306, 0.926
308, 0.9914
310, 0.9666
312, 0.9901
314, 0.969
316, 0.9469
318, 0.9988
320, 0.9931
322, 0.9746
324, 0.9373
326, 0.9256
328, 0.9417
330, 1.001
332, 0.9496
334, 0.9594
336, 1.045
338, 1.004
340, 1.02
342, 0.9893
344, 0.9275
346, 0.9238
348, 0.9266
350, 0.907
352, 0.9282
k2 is 250 km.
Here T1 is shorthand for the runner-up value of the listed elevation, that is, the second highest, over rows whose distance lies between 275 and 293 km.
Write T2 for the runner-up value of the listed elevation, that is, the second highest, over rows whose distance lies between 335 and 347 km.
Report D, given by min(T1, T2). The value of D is 1.02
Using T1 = 1.087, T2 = 1.02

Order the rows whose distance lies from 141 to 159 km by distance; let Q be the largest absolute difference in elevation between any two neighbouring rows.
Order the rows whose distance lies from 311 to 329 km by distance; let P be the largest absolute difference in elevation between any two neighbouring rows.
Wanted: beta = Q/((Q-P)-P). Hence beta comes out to 1.5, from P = 0.05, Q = 0.294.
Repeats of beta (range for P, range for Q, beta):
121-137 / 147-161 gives -0.5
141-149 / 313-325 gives -0.1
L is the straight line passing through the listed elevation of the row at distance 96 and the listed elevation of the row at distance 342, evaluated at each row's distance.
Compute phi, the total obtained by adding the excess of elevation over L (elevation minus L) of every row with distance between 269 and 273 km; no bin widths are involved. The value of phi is 0.44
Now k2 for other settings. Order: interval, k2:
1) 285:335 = 334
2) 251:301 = 300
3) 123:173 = 164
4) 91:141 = 140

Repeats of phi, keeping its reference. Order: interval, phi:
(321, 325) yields -0.04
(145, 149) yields 0.66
